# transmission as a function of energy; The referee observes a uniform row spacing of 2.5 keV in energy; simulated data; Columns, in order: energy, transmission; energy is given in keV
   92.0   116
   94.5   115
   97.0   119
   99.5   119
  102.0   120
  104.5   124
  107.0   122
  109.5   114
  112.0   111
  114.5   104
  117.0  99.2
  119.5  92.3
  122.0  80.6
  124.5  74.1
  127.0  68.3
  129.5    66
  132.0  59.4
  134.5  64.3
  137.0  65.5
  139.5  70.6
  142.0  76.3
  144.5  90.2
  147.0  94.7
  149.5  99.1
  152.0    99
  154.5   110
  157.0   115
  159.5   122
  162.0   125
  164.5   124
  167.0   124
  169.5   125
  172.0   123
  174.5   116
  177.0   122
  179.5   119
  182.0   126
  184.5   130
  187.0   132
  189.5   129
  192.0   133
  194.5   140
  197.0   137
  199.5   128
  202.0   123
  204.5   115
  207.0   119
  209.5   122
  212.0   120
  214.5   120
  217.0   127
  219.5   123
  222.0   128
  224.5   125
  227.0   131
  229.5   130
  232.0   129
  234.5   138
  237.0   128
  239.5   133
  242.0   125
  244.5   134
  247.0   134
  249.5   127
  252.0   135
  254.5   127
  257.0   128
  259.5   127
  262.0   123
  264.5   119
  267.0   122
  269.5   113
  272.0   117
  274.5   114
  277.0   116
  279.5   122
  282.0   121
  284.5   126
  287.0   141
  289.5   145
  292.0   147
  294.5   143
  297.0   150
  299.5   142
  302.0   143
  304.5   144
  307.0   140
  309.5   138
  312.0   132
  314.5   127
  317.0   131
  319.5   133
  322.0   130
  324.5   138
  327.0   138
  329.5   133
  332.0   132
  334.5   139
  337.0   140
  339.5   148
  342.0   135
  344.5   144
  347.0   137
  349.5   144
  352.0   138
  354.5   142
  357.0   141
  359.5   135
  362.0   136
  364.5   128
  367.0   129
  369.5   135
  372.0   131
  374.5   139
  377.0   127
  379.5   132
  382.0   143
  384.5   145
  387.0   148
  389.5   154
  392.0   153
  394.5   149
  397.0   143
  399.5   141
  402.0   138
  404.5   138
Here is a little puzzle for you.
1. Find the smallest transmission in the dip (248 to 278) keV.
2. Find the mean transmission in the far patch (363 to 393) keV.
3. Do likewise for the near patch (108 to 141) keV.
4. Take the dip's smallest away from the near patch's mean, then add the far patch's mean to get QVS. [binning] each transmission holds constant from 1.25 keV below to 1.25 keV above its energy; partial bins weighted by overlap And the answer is 108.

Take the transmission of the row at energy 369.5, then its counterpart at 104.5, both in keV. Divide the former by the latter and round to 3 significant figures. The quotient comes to 1.09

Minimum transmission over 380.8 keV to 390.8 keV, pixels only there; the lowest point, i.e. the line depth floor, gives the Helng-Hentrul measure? 143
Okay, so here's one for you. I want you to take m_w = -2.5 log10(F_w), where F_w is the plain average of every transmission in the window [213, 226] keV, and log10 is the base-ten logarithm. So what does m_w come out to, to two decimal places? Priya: -5.24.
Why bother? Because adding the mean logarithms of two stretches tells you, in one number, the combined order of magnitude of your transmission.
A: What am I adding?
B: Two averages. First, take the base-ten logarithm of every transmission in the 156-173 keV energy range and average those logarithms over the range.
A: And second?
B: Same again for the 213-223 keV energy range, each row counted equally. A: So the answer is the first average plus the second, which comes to 4.18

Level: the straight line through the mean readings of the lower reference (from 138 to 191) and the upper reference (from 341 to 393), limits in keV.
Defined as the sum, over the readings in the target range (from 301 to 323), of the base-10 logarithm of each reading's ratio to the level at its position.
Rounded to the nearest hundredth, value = 0.10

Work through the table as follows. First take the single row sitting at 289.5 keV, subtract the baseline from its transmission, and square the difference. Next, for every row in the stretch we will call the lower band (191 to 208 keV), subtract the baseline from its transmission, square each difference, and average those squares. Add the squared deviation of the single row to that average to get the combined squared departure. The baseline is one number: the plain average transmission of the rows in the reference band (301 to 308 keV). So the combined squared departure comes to 292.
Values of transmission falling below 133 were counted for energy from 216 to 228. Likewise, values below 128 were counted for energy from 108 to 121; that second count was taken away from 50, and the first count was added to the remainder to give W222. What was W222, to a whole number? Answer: 50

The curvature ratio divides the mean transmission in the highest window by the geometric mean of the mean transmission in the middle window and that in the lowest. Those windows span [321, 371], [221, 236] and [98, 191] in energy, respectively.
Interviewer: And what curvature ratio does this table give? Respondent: 1.18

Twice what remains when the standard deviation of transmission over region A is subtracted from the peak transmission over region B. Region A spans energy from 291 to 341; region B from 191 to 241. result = 267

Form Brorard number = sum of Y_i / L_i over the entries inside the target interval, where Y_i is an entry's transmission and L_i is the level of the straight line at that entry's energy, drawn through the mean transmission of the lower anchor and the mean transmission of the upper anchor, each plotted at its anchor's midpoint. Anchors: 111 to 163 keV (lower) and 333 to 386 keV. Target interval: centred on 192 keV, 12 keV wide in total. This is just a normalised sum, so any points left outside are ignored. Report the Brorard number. 6.6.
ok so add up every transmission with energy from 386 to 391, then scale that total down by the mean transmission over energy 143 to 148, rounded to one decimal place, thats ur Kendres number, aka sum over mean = 3.3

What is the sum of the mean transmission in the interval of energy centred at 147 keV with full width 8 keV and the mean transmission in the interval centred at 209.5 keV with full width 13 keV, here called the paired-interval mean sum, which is 214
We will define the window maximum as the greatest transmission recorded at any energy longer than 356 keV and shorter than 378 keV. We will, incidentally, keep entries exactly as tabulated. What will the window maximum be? 141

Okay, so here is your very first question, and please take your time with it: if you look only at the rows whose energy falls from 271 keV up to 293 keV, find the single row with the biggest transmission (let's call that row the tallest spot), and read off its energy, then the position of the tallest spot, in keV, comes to 292.0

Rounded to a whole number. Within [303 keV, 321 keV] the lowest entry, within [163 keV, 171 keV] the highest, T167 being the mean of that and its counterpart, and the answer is 126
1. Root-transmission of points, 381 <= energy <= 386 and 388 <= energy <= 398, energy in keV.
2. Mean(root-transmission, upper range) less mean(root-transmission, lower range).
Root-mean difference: 0.2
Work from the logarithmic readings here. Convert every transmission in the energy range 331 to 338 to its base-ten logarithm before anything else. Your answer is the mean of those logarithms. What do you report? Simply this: 2.14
